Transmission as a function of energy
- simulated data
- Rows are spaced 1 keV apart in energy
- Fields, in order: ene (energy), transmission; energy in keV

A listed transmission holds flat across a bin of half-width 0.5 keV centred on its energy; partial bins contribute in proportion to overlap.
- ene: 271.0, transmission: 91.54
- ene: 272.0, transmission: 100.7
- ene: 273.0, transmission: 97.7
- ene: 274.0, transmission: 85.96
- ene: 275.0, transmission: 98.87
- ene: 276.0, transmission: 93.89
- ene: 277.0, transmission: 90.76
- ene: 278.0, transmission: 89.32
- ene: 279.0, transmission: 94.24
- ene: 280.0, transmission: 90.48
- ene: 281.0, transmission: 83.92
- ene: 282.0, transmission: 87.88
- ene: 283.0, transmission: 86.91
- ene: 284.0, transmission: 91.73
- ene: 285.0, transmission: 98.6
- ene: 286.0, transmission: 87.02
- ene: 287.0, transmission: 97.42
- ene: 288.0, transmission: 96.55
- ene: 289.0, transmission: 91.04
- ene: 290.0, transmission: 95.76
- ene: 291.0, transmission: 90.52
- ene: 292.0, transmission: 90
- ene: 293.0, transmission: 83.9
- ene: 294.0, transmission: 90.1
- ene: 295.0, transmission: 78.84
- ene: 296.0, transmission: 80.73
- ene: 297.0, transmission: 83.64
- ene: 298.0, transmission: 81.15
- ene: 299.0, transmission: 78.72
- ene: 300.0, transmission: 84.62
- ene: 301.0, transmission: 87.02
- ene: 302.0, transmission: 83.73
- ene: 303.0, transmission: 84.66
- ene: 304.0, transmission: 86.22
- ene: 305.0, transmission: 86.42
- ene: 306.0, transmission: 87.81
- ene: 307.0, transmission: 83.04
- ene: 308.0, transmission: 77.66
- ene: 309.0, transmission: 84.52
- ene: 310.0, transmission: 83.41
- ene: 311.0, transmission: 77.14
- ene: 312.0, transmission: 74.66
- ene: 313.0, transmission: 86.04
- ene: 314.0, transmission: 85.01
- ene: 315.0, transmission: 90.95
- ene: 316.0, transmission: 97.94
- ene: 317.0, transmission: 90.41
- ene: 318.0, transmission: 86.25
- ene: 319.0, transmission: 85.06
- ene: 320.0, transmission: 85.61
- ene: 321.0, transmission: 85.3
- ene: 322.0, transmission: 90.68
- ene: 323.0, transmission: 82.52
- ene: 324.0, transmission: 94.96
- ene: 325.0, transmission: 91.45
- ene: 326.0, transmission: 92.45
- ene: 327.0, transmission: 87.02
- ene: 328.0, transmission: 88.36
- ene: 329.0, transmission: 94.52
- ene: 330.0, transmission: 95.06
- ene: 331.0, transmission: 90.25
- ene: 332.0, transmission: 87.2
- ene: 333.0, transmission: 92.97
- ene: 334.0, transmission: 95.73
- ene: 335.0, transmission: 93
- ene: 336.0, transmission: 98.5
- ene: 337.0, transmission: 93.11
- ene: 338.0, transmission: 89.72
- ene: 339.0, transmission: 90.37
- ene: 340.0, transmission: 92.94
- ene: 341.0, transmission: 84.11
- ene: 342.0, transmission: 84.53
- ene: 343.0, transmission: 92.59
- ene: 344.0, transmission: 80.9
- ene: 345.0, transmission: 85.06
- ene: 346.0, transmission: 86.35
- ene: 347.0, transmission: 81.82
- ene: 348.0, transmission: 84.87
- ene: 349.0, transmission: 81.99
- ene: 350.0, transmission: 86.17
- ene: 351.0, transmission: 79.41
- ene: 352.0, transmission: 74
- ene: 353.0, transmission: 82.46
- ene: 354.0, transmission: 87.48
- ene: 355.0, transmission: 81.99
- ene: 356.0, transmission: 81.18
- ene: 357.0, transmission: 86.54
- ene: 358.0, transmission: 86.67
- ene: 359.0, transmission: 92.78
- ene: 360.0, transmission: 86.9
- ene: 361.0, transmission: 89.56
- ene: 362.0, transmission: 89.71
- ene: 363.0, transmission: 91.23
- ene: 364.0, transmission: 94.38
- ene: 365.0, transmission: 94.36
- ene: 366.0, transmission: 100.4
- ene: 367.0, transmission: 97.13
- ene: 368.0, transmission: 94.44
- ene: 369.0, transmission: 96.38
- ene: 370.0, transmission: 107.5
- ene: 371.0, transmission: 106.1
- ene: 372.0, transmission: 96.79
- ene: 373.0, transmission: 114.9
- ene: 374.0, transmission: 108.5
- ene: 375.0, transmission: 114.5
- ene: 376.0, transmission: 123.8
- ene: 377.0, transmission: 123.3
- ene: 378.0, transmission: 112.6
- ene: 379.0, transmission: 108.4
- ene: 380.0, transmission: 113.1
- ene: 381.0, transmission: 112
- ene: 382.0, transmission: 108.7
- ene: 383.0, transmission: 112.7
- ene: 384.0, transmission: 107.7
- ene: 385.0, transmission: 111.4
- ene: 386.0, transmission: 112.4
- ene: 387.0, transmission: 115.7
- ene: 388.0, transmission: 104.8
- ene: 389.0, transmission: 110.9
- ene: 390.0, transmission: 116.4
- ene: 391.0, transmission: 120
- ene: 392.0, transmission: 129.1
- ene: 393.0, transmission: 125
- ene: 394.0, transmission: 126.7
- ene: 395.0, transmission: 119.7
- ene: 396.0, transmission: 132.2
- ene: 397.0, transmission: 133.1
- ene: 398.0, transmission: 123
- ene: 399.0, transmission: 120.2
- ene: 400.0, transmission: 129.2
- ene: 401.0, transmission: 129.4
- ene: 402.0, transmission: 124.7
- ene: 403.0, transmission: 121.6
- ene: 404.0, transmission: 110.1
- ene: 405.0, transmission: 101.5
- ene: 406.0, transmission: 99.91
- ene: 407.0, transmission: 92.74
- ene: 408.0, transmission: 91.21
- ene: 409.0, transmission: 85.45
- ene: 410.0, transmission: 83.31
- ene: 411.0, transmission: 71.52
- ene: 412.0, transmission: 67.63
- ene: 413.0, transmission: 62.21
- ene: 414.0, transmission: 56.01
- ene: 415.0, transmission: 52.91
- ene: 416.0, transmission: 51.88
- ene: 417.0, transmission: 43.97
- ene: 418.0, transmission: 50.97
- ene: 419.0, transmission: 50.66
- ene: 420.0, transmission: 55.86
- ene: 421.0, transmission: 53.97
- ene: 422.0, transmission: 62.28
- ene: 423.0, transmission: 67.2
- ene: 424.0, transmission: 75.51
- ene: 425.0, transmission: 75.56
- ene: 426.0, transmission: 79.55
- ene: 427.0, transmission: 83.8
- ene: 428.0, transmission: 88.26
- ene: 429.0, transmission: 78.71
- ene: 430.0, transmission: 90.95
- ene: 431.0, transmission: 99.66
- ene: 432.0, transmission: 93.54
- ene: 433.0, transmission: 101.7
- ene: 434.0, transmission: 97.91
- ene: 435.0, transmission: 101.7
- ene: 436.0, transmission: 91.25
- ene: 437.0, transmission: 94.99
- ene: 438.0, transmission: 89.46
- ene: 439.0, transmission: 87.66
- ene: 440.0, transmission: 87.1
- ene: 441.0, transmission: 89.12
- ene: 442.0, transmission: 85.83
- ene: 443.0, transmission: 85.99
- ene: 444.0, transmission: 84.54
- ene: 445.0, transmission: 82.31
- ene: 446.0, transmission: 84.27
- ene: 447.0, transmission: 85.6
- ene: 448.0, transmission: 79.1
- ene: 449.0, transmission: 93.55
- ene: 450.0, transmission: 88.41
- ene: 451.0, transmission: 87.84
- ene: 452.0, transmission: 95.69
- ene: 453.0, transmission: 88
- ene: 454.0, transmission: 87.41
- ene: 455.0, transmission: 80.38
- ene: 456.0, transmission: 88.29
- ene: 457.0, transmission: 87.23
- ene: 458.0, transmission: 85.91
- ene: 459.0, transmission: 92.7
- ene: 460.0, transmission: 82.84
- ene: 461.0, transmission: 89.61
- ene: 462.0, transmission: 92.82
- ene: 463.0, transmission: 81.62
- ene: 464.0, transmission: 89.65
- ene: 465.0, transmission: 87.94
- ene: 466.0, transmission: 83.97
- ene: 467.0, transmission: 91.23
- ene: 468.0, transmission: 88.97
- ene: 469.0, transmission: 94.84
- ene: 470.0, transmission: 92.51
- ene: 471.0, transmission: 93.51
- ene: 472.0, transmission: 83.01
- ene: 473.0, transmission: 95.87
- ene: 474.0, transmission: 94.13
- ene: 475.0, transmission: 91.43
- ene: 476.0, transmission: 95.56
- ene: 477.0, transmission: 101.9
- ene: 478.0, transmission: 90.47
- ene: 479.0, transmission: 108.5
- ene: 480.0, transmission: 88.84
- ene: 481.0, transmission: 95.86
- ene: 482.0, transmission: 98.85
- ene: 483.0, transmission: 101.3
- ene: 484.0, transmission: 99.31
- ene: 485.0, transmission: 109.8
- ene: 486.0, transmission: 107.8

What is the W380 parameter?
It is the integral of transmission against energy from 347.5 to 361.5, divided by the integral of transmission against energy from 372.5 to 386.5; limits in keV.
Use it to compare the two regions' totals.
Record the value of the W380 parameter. 0.75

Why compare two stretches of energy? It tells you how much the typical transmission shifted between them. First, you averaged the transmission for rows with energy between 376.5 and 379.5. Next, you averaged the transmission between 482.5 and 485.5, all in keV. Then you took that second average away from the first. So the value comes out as 11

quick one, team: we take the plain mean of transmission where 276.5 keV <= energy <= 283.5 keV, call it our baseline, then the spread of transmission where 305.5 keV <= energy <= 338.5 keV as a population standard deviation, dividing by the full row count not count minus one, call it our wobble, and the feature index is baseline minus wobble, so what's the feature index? 83.4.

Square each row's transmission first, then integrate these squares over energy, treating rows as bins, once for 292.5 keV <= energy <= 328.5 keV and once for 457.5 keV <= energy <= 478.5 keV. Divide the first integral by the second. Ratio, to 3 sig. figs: 1.53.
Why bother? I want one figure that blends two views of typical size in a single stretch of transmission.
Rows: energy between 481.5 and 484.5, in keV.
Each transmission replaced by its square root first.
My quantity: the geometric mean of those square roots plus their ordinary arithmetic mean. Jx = 20.0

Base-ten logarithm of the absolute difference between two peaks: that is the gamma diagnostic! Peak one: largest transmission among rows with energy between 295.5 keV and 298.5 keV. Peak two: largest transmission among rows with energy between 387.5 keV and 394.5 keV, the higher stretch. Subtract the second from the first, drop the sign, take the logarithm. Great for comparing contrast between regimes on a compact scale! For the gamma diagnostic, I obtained 1.66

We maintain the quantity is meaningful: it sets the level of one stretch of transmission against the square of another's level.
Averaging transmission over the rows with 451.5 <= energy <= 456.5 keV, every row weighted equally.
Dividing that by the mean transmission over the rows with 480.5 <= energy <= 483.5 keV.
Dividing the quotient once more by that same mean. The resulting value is 0.009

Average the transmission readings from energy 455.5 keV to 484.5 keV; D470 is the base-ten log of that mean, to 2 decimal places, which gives 1.96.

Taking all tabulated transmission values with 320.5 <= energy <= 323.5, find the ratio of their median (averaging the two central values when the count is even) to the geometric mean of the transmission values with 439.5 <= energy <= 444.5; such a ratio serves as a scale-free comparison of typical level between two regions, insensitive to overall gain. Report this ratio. 0.986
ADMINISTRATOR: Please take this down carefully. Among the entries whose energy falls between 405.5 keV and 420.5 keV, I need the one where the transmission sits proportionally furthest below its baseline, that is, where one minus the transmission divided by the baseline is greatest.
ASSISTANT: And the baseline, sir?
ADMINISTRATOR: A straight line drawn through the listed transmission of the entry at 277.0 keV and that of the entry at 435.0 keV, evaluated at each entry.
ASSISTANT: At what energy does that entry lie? 417.0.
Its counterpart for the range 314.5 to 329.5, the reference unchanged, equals 323.0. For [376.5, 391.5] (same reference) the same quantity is 388.0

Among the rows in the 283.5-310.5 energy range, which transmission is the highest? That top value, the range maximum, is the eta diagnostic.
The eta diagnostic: 98.6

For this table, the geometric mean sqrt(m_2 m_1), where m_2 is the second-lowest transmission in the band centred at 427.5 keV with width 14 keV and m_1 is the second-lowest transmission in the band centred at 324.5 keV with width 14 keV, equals 73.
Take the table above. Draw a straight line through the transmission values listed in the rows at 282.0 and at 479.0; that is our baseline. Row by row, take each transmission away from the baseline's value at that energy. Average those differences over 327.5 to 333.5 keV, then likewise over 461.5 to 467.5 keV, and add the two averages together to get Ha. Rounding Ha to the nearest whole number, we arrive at 21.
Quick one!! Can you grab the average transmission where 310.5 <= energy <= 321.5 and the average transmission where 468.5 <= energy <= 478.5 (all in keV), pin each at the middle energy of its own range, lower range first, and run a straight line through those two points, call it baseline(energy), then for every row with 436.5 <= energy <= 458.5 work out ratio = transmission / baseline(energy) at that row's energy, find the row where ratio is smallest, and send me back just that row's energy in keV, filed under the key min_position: 448.0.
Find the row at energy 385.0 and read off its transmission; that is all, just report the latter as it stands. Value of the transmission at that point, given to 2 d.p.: 111.40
